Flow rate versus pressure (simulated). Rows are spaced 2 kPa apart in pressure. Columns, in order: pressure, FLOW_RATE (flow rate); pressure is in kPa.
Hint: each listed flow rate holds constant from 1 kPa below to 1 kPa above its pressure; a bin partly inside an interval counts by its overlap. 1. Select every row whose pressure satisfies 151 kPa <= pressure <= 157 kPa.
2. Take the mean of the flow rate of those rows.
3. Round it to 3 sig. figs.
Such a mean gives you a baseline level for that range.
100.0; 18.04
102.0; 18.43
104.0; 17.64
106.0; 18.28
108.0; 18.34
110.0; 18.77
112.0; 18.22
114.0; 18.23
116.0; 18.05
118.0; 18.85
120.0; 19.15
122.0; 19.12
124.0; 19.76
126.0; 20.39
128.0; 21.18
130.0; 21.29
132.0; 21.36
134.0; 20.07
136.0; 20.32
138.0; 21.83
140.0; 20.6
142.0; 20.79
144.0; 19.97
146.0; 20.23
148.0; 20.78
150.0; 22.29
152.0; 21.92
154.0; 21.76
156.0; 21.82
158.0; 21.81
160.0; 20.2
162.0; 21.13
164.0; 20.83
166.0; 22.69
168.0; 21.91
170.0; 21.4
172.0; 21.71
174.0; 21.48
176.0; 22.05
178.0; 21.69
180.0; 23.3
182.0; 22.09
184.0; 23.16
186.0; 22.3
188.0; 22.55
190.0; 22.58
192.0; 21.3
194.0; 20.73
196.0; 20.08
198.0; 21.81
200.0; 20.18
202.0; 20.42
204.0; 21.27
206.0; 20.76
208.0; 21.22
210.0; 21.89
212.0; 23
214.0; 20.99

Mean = 21.8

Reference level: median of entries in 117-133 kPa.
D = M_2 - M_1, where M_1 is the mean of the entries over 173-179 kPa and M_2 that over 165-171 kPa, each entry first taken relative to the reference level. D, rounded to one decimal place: 0.3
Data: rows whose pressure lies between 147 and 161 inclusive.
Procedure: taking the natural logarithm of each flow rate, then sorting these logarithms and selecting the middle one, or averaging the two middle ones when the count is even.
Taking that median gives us 3.082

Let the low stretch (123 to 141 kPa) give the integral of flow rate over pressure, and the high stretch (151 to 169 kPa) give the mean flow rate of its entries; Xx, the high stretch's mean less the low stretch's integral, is -352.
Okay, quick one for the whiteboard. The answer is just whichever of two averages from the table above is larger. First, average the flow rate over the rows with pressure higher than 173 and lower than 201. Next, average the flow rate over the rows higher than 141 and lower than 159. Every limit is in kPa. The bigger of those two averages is 21.8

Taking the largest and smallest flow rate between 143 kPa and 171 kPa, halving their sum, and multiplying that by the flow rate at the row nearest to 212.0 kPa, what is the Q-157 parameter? 491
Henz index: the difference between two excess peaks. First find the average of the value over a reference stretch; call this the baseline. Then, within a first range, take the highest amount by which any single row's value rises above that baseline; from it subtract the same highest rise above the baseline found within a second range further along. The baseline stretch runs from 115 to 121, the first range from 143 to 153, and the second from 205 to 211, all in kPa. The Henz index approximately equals 0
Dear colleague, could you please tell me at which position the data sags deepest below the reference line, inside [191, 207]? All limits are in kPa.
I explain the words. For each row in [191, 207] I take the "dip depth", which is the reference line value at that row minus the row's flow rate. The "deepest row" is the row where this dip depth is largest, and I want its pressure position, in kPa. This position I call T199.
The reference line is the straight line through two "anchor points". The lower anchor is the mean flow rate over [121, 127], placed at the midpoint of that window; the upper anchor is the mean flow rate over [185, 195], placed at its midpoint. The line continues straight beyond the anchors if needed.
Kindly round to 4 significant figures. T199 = 200.0 kPa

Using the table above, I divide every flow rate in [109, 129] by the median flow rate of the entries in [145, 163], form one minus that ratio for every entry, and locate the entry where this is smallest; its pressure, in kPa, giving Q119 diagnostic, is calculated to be 128.0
